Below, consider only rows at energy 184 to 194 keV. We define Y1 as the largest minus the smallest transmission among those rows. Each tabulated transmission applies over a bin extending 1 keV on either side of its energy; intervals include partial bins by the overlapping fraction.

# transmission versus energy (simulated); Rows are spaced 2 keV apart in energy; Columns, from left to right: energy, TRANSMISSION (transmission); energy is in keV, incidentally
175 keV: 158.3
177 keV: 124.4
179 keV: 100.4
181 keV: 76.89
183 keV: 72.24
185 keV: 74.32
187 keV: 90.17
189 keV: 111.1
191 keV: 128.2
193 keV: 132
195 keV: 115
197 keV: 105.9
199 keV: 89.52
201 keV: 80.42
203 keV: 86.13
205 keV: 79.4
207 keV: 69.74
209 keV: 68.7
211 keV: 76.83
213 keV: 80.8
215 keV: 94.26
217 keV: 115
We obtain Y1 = 58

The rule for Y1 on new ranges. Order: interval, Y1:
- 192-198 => 26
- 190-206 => 53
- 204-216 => 26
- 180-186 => 5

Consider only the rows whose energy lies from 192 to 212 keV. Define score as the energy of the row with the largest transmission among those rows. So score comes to 193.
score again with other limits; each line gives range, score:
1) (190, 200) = 193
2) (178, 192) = 191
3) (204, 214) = 213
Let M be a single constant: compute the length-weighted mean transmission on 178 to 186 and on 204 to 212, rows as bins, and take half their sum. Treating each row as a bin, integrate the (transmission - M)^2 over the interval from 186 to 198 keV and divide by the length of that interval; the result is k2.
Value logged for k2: 1521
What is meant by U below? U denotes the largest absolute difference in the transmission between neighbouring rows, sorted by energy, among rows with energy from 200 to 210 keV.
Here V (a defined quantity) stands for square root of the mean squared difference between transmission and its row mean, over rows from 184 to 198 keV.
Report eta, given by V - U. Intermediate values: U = 10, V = 19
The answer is 9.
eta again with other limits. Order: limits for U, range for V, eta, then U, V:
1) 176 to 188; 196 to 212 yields -13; 24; 11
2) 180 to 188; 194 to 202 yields -2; 16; 14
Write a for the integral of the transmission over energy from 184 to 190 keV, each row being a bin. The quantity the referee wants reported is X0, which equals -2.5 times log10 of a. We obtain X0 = -6.9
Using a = 551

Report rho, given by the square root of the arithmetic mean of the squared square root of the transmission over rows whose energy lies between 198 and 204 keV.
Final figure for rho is 9.2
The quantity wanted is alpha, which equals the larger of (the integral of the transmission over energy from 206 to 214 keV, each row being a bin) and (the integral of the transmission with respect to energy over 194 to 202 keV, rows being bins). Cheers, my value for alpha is 782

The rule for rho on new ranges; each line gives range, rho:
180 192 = 9.6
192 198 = 10.8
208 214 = 8.7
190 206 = 10.1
